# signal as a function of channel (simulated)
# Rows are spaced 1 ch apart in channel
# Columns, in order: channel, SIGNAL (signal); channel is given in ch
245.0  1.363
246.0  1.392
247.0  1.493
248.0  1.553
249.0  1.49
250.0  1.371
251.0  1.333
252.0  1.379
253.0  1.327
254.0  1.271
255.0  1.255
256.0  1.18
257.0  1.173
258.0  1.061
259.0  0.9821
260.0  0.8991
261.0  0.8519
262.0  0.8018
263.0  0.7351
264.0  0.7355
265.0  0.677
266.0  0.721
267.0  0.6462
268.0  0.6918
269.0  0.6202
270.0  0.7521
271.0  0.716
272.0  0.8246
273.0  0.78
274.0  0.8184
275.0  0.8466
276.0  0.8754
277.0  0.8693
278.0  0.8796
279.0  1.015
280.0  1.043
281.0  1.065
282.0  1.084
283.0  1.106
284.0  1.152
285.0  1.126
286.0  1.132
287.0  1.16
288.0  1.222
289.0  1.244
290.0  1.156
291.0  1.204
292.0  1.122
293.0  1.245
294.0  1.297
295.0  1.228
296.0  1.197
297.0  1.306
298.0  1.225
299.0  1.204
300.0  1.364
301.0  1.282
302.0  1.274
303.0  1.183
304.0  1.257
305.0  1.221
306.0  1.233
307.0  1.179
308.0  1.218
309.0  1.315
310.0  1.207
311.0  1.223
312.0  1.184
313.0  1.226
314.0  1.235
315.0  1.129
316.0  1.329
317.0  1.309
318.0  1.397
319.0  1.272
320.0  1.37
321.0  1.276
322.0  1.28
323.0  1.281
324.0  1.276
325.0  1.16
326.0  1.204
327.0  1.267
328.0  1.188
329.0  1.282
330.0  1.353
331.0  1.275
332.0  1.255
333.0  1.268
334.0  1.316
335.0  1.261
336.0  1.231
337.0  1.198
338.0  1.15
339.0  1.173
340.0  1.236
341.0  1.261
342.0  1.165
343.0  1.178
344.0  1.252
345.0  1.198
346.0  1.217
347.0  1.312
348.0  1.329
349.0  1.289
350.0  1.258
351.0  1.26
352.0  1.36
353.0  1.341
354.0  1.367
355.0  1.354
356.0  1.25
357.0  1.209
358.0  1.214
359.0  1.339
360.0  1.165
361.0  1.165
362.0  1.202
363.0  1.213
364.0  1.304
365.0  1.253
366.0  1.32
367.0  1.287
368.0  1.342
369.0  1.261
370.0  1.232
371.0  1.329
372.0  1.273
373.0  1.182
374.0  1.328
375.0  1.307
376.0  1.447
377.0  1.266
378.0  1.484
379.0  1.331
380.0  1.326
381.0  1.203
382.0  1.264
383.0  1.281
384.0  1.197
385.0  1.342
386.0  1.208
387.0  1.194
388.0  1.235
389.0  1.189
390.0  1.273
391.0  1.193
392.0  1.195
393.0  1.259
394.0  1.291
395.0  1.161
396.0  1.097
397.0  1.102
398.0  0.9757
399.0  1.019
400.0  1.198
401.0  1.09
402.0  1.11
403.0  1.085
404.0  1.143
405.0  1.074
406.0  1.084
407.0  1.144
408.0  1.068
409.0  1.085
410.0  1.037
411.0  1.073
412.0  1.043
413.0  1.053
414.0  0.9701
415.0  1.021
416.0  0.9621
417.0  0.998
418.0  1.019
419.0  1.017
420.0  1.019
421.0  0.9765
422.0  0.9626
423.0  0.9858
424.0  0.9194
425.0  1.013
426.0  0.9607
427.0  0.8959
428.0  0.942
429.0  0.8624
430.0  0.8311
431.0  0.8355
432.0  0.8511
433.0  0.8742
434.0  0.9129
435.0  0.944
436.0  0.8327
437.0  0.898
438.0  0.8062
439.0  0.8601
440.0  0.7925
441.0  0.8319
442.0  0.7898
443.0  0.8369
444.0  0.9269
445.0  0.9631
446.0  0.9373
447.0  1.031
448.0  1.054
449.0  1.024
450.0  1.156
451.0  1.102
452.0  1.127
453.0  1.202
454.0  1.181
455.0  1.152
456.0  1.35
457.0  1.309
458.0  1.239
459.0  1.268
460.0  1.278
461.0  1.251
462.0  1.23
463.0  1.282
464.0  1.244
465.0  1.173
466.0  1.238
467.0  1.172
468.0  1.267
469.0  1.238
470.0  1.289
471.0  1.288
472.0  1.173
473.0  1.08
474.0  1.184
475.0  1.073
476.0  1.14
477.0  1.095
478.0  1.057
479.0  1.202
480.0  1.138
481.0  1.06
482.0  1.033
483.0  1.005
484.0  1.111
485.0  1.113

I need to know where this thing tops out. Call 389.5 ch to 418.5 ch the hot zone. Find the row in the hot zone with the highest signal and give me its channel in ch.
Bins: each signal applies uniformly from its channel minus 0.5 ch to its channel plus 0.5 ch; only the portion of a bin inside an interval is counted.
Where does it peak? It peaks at 394.0 ch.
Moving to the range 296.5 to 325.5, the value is 318.0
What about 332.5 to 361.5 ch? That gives 354.0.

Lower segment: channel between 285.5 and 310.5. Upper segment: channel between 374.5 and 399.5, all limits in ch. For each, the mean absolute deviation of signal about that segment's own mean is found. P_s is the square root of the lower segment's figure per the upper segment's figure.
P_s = 0.72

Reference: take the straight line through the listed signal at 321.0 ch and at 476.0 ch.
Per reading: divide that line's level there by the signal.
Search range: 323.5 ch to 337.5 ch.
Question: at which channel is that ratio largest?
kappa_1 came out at 325.0 ch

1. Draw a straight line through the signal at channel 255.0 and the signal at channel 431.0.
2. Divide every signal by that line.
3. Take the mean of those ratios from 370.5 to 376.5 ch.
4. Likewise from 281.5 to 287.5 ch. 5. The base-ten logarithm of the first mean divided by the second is 0.15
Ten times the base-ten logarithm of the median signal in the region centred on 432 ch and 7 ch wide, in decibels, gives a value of -0.64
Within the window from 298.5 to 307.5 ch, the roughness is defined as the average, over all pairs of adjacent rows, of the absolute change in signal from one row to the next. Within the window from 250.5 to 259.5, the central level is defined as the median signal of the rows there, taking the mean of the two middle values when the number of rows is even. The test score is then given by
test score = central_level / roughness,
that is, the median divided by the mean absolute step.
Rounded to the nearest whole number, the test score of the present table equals 19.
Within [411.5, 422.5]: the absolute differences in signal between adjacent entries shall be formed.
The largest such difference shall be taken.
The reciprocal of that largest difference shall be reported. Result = 12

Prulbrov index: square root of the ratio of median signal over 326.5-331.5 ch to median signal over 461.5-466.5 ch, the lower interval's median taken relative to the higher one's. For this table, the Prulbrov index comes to 1.01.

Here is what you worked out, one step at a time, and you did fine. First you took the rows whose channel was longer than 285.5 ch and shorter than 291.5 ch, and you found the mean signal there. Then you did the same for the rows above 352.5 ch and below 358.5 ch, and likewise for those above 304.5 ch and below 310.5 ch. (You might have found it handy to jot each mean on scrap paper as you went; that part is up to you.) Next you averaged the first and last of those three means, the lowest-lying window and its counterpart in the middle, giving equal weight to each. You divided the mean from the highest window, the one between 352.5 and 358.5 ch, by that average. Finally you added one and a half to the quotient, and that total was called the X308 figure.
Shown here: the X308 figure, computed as 2.57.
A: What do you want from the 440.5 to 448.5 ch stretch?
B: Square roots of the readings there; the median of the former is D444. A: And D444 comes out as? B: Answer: 0.97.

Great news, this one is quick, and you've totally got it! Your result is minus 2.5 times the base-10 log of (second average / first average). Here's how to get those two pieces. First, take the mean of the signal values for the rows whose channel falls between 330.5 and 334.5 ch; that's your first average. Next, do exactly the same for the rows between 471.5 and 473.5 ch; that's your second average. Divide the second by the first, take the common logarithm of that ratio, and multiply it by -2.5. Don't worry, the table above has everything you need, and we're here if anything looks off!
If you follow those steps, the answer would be 0.14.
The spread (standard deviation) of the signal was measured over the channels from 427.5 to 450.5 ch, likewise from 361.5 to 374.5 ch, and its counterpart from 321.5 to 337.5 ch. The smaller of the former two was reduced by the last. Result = 0.003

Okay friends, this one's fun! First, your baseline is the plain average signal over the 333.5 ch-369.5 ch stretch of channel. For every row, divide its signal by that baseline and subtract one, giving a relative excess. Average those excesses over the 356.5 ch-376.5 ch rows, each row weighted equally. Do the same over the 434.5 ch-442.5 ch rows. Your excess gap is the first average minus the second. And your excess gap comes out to 0.34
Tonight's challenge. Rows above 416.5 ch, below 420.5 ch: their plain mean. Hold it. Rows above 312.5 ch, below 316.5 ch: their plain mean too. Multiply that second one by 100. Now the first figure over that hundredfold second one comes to 0.0082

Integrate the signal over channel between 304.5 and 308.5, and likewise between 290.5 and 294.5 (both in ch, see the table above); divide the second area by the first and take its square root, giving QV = 1.00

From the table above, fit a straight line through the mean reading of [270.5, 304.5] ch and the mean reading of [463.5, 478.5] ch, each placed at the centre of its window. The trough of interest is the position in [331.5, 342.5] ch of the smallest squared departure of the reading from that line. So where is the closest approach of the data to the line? 338.0 ch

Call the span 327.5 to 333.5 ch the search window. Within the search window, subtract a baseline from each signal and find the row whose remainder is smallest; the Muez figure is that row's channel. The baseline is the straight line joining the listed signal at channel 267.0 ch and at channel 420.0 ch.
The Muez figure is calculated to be 328.0 ch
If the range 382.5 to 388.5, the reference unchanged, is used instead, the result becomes 387.0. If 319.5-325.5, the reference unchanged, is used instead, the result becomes 325.0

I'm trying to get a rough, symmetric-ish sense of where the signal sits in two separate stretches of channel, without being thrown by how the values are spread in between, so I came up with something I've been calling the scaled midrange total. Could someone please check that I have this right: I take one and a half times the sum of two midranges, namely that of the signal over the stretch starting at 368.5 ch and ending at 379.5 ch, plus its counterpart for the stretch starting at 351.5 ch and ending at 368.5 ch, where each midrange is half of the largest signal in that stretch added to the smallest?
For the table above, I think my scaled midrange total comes 3.9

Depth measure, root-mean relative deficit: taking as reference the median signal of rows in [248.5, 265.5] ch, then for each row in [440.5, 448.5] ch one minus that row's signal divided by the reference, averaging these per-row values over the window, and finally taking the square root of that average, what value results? 0.5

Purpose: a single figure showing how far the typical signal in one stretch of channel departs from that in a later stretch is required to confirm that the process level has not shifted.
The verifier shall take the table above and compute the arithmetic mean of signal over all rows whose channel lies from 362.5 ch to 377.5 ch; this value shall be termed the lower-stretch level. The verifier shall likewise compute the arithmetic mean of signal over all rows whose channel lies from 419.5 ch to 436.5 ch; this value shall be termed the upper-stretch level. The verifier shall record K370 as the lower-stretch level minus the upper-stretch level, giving 0.37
